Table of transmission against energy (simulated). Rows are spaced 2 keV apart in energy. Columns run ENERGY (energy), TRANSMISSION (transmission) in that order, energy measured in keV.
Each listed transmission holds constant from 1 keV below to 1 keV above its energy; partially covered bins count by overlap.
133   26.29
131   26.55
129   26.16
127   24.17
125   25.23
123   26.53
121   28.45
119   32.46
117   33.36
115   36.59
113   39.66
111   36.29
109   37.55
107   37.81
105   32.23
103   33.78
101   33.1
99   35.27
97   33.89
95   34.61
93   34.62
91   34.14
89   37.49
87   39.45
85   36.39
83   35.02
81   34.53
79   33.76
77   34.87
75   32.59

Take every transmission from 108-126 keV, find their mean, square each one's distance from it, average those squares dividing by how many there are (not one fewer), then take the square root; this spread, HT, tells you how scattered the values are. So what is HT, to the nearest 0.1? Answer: 4.9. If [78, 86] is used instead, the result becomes 1.0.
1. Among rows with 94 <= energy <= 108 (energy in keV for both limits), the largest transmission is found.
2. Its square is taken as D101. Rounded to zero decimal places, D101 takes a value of 1430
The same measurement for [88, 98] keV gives 1406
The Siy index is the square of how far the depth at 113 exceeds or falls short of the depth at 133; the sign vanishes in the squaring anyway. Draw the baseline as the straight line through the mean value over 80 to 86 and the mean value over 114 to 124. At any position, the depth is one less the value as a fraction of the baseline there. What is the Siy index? 0.13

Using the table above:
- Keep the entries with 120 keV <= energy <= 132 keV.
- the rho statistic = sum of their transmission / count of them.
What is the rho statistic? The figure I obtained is 26.2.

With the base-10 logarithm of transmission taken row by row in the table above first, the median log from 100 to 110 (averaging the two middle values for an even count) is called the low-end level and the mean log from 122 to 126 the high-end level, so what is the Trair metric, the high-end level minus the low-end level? -0.12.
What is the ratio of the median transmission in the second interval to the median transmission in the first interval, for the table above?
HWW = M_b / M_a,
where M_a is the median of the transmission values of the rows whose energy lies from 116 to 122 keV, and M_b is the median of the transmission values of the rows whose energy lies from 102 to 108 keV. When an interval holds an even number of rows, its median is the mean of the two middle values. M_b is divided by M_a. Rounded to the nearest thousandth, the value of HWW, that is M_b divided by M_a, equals 1.041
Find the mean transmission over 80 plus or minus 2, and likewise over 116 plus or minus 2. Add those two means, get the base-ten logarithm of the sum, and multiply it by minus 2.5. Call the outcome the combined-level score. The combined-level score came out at -4.60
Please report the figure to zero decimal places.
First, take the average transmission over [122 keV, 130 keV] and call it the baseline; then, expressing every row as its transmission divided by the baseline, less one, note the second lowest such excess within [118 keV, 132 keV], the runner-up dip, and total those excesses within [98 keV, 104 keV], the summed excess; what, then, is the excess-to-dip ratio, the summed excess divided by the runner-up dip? -87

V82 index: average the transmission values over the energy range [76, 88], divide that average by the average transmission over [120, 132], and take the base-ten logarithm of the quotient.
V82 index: 0.13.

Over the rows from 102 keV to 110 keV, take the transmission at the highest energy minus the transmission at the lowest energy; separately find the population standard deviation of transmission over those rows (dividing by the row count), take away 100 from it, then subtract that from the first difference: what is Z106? 101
